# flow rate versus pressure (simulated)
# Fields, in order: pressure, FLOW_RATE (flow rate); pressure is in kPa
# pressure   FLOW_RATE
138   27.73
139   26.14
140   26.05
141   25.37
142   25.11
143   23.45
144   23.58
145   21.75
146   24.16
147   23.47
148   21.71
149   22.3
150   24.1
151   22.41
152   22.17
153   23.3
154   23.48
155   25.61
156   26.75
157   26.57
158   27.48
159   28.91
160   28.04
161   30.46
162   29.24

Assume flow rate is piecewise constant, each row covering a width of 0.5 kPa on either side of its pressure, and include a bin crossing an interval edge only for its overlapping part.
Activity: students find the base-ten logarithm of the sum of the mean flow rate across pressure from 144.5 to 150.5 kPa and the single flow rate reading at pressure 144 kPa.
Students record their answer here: 1.67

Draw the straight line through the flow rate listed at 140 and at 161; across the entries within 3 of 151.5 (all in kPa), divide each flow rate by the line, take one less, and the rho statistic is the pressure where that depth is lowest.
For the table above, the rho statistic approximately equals 152 kPa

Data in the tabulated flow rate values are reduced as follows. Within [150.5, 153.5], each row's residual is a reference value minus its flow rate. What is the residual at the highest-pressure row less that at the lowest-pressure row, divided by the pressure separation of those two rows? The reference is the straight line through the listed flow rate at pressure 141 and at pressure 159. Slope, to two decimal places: -0.25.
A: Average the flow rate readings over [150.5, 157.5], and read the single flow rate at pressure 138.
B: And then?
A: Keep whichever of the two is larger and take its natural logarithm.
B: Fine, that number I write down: 3.32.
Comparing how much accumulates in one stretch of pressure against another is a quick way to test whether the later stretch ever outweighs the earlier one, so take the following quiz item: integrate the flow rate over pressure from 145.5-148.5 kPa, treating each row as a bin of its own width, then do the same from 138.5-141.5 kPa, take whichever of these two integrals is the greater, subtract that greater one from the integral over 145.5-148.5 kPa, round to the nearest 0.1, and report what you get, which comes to -8.2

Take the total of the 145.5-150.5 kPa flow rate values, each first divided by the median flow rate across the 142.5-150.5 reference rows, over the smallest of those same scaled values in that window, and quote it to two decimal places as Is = 5.33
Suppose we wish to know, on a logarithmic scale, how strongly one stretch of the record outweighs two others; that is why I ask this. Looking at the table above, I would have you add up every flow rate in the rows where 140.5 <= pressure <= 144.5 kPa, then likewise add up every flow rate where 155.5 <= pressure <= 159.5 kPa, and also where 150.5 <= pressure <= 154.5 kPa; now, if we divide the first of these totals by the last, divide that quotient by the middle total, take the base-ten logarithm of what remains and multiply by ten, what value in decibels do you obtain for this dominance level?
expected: -20.1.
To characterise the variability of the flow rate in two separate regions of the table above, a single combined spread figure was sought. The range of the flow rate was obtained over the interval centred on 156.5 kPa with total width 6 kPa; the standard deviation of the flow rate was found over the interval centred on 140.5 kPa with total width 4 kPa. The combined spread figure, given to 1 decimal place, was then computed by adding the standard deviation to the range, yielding 5.9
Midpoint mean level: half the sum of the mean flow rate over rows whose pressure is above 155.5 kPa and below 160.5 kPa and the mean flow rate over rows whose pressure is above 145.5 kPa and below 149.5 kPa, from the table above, 25.2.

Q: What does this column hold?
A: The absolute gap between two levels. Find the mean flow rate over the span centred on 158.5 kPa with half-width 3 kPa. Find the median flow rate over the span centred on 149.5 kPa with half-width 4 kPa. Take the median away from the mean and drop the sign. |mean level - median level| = 5.2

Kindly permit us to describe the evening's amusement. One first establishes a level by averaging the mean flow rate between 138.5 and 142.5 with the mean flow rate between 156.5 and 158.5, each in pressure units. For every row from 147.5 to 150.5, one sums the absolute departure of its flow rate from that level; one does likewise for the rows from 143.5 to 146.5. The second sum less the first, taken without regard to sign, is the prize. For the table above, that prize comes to 1.4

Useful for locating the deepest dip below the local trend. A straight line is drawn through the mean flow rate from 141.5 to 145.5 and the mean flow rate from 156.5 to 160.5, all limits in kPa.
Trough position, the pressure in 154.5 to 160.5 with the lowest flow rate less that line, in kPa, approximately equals 155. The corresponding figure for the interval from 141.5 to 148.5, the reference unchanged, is 148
